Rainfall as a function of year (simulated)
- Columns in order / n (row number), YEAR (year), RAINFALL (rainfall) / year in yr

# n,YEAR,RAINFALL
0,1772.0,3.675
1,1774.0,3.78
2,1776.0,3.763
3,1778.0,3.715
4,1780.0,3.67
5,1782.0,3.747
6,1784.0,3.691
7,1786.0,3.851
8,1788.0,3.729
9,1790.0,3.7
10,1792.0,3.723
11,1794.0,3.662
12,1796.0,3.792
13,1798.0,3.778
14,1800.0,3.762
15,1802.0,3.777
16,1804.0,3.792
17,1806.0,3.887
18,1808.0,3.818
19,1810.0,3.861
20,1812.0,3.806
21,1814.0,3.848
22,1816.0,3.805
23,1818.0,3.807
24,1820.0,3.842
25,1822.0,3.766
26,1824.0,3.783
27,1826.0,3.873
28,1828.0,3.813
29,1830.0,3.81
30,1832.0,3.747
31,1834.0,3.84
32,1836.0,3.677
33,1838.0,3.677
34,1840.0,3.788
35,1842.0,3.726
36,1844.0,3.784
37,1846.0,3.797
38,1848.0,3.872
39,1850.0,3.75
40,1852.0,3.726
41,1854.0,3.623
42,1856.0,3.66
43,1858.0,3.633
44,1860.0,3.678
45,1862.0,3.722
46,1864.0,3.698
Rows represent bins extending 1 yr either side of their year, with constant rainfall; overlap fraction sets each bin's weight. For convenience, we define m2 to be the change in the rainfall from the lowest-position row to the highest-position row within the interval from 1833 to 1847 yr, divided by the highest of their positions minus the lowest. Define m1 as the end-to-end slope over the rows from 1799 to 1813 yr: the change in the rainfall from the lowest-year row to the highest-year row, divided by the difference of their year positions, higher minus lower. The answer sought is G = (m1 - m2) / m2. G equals -2.0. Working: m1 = 0.004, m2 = -0.004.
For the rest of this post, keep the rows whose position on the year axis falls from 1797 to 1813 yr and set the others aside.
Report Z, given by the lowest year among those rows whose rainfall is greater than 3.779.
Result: 1804.0 yr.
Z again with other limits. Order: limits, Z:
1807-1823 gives 1808.0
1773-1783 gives 1774.0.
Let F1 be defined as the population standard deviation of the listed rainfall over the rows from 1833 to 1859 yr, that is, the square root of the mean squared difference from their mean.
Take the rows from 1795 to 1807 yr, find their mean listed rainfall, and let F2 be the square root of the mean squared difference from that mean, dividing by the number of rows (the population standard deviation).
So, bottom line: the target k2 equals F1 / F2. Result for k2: 1.84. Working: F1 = 0.076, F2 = 0.041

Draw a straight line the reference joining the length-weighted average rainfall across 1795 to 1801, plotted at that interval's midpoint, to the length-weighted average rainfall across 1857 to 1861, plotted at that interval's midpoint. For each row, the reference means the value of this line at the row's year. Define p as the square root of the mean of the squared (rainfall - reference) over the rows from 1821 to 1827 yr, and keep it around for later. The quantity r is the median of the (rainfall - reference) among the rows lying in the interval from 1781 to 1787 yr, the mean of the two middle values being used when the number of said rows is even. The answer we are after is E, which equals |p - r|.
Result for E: 0.16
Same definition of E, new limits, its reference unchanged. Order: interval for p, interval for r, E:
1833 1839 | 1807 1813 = 0.02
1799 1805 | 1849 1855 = 0.04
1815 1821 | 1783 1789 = 0.15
